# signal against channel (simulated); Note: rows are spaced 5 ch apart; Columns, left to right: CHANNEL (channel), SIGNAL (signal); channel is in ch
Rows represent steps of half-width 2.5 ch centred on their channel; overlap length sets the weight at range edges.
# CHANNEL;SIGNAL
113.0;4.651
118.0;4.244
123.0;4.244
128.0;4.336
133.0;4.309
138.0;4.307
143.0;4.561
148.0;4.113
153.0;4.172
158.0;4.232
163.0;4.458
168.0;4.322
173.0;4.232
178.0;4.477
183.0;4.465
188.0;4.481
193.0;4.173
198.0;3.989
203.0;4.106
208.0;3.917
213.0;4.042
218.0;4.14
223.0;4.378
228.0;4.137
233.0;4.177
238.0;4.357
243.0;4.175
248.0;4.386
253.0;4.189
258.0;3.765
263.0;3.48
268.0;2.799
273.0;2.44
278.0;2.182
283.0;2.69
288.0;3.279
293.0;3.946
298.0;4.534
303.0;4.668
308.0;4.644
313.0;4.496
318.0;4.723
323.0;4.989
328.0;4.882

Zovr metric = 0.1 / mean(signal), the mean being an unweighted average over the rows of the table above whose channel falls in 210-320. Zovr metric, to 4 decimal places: 0.0257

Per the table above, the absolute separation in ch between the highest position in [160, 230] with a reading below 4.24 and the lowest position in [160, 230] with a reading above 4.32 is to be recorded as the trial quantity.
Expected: 65 ch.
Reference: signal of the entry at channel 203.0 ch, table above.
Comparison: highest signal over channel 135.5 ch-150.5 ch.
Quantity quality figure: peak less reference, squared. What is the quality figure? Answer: 0.21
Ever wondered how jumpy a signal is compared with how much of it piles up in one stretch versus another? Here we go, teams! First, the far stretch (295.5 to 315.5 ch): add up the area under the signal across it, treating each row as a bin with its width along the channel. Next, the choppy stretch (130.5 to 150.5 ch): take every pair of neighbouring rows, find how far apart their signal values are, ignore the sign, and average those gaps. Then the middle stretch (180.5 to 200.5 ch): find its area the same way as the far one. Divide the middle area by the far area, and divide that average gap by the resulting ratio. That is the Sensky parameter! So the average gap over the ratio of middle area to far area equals 0.25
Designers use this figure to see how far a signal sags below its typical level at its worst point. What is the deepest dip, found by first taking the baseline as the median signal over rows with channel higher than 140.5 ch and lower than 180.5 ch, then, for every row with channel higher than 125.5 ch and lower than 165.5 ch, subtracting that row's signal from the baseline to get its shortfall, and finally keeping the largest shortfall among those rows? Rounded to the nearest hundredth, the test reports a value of 0.16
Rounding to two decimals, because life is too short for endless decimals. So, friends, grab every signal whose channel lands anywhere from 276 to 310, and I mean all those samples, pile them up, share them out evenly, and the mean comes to 3.71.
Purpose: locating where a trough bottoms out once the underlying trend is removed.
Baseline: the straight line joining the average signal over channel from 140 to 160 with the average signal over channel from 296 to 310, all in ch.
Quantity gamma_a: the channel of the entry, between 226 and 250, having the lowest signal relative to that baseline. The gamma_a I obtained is 228.0 ch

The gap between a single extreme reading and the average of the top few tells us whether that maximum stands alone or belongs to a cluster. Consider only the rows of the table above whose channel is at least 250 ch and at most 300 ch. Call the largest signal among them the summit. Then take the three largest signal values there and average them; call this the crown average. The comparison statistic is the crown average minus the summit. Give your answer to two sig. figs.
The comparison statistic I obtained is -0.31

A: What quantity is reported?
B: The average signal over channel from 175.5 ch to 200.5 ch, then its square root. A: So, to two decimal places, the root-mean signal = 2.08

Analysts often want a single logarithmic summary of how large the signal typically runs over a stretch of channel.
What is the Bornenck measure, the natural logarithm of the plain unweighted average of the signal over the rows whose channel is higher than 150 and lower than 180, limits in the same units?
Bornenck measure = 1.46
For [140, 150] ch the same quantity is 1.47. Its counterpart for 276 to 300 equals 1.20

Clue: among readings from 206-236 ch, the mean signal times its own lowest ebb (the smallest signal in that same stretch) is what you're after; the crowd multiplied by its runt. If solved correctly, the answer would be 16.2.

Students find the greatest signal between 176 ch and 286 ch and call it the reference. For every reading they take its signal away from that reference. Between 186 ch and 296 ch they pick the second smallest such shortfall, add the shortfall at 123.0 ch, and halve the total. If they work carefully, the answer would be 0.17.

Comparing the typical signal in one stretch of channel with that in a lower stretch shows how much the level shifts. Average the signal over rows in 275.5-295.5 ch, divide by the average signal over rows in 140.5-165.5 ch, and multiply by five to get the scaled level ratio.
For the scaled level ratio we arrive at 3.5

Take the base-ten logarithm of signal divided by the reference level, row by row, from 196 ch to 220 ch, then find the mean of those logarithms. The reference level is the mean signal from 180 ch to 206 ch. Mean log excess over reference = -0.021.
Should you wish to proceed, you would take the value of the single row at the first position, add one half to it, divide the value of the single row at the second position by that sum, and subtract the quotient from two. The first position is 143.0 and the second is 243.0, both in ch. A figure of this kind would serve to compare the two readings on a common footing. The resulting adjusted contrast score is 1.18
